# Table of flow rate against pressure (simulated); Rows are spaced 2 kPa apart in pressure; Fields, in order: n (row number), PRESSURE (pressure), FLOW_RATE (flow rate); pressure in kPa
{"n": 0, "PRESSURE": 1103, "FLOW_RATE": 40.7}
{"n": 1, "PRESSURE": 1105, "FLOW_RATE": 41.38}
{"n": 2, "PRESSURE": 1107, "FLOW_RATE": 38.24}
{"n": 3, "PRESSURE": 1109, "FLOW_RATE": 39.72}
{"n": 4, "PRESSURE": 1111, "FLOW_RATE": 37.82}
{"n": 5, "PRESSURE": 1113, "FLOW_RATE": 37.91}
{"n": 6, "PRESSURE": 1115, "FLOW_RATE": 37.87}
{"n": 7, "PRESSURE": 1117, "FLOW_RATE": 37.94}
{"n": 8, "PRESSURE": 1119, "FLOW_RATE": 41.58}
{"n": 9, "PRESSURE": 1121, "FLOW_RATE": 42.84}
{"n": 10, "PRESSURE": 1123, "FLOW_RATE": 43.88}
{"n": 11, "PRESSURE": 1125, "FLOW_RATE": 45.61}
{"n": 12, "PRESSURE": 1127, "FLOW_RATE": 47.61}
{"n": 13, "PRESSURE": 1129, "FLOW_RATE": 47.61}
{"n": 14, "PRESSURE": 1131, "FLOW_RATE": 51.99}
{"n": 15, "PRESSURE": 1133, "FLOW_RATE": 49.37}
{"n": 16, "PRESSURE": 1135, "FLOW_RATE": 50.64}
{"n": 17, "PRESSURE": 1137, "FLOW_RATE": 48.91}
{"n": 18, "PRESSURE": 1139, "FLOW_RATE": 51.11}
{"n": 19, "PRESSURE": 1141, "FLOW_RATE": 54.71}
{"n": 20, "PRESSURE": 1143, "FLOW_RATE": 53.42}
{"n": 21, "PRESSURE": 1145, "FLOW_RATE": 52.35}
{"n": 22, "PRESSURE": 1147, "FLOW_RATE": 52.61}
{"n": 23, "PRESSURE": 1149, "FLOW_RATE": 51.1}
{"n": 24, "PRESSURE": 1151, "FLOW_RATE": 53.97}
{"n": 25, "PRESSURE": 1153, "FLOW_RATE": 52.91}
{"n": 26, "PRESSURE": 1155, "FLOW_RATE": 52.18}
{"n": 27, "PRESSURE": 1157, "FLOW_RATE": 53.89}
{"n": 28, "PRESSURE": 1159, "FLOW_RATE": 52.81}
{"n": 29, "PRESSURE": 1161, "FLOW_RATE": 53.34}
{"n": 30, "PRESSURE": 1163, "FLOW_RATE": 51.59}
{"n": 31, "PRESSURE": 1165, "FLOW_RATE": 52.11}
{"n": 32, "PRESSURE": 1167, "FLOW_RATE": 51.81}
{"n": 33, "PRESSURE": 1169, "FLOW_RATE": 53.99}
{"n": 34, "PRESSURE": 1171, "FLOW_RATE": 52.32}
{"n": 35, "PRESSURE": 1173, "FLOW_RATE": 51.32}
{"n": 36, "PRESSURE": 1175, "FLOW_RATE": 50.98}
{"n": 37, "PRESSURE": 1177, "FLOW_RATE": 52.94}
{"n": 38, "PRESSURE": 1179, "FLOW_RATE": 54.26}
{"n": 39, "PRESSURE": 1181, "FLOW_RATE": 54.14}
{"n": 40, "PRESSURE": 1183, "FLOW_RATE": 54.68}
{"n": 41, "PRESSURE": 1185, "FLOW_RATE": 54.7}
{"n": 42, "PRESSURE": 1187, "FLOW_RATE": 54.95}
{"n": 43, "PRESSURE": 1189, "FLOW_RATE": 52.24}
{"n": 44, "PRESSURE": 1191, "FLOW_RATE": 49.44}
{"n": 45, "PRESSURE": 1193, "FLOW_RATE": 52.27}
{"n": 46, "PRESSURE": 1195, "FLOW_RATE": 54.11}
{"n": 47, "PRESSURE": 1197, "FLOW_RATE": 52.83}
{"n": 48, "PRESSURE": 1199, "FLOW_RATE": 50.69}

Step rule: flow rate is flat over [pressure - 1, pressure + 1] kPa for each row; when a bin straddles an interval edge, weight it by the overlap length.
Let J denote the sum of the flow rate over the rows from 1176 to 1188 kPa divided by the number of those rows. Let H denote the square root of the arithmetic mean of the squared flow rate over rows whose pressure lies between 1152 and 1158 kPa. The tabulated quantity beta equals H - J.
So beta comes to -1.3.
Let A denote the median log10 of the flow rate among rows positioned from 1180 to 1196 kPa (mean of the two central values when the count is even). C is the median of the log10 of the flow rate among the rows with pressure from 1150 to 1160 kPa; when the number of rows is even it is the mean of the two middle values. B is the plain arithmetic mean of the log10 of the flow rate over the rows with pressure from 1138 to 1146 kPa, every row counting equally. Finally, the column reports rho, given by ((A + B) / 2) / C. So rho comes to 1.00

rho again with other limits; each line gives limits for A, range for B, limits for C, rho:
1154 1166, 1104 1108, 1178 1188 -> 0.96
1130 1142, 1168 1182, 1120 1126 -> 1.04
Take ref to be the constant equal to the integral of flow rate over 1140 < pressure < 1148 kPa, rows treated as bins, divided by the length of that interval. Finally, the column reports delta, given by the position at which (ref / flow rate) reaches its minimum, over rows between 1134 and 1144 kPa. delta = 1141 kPa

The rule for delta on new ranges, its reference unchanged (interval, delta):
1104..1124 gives 1123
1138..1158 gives 1141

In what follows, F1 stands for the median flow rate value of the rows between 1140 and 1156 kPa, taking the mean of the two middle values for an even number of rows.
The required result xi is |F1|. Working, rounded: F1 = 52.8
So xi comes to 52.8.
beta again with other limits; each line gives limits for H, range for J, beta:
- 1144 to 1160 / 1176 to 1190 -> -1.3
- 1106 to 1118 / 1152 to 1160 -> -14.7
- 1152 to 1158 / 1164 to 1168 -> 1.0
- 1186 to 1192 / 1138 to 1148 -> -0.6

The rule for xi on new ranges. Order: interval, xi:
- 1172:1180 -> 52.1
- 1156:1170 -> 52.8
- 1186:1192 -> 52.2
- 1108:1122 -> 37.9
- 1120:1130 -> 45.6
